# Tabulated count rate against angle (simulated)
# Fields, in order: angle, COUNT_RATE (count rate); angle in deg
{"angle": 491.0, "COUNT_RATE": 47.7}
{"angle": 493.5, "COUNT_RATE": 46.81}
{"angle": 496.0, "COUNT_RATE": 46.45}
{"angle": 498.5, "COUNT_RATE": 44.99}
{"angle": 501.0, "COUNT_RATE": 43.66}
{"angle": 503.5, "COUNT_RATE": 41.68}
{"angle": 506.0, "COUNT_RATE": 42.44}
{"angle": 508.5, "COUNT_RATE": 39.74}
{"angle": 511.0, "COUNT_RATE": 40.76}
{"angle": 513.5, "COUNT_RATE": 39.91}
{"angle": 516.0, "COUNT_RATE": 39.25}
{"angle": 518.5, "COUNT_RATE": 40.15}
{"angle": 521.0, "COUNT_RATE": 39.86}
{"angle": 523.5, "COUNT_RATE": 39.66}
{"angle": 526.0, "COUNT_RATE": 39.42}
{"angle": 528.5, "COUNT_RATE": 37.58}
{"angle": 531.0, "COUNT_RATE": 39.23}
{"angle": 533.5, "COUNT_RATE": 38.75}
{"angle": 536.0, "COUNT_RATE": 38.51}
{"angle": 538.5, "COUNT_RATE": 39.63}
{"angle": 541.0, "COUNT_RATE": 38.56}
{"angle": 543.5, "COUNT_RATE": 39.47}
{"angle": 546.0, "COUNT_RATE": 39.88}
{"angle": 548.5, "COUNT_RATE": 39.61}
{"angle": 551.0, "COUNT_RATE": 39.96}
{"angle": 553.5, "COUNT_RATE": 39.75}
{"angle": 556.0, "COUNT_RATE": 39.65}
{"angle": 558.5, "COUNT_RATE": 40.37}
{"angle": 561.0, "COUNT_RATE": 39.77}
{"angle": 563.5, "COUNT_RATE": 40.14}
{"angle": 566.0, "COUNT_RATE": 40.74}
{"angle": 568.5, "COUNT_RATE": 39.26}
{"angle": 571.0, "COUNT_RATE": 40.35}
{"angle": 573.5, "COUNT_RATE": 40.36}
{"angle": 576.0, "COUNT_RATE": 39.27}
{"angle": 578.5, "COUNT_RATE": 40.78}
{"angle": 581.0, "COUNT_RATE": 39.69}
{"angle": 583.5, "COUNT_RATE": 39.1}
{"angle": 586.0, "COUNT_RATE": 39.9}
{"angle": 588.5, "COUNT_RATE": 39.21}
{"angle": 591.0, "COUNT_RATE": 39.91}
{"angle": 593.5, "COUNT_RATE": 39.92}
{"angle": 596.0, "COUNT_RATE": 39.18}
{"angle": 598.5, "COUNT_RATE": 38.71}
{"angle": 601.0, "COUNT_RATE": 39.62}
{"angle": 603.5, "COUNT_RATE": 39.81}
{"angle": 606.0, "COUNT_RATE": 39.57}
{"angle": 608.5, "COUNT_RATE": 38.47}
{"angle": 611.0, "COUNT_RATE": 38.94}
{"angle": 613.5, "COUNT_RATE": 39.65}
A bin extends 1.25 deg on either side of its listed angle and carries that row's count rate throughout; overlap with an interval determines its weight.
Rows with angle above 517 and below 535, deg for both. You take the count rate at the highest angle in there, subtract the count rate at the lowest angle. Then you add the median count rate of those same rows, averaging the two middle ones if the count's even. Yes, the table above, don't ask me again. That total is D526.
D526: 38.0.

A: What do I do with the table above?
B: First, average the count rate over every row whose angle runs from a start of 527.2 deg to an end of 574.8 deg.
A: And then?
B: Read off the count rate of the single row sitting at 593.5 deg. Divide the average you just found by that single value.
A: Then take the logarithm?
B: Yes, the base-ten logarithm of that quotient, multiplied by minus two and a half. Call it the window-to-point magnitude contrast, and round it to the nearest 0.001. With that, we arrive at 0.010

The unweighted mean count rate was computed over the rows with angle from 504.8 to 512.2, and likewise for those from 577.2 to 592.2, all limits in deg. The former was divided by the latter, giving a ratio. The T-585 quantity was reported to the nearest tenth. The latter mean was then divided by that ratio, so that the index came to 38.6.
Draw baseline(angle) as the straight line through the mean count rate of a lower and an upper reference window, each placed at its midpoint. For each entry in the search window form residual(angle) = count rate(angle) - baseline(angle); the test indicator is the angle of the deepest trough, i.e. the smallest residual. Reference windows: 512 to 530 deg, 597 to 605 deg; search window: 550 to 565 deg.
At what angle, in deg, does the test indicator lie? 556.0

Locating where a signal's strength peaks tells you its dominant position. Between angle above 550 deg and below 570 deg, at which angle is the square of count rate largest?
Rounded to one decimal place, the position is 566.0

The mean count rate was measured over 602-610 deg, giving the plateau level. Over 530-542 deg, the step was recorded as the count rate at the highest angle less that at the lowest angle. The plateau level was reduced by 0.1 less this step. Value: 38.5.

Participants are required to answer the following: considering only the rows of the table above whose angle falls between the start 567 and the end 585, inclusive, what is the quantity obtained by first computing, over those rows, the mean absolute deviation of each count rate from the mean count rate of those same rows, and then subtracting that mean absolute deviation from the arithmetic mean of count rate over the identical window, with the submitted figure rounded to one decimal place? 39.3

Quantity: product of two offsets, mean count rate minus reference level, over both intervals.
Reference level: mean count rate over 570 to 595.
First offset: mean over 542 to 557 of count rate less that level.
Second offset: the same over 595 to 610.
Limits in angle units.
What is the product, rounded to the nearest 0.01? 0.08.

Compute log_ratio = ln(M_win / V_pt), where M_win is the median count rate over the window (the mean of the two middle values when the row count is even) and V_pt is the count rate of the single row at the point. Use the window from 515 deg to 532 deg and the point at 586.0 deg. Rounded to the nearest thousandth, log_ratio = -0.012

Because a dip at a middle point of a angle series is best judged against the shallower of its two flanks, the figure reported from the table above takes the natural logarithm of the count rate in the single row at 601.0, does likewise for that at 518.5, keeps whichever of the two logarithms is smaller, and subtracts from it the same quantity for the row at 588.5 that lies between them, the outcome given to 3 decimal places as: 0.010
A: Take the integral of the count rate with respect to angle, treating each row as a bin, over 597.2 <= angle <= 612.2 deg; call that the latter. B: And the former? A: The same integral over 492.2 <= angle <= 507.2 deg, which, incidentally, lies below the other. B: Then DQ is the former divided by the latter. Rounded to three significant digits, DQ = 1.13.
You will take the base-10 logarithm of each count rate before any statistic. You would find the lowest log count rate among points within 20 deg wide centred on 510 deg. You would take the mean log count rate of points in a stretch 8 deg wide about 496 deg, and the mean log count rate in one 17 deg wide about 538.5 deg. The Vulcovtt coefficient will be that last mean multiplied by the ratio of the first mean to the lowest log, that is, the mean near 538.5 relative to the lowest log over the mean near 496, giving 1.66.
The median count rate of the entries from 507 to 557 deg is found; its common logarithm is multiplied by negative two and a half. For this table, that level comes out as -4.00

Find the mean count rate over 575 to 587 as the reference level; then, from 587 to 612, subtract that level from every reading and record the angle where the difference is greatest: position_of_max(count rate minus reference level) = 593.5 deg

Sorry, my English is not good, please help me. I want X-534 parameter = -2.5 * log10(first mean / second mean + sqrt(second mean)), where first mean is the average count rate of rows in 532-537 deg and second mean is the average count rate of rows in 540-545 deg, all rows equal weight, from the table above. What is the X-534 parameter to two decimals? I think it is -2.15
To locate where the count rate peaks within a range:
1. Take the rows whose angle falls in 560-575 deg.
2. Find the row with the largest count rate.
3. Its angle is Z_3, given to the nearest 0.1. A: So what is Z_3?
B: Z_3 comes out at 566.0 deg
